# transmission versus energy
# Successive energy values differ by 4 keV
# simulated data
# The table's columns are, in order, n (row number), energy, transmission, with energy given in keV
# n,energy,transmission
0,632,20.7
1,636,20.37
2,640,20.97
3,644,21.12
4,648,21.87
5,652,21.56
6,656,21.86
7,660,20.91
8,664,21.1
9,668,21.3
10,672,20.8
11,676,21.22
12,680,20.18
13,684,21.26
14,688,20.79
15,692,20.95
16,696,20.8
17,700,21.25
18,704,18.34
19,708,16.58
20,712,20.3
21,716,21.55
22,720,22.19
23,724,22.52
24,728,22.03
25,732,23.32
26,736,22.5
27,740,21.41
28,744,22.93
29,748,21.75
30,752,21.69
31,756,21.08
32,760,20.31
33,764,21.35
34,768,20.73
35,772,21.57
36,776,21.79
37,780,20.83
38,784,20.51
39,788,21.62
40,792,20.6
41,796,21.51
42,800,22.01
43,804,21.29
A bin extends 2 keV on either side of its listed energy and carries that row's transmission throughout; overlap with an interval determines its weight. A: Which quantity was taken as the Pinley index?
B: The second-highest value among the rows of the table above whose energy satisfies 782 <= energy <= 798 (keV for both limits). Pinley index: 21.51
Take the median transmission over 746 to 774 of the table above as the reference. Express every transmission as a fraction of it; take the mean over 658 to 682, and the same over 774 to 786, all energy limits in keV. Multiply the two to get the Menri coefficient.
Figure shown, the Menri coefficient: 0.97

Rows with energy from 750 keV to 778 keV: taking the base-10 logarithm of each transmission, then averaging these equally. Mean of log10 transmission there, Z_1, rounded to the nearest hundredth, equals 1.33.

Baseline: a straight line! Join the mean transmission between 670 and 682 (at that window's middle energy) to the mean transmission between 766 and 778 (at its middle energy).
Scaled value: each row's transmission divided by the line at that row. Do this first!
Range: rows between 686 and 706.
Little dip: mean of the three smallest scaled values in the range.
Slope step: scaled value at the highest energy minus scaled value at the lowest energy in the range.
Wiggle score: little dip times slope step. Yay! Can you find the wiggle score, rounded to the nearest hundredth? -0.12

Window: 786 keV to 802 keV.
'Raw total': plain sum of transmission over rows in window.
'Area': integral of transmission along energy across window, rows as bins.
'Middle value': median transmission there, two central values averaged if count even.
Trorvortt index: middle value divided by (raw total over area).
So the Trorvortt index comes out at 86.3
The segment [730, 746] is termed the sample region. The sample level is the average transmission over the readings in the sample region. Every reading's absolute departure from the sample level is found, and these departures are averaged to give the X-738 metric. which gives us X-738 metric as 0.6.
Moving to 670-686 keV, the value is 0.4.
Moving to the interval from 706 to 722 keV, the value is 1.8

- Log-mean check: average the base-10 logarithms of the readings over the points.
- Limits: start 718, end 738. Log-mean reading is 1.35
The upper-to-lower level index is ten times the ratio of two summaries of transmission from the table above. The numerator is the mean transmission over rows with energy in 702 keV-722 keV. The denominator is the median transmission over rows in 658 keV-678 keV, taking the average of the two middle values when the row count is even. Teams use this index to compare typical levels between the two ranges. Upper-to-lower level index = 9.4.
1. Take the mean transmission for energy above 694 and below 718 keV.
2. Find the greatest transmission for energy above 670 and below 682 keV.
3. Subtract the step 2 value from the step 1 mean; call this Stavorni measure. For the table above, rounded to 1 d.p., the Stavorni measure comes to -1.4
